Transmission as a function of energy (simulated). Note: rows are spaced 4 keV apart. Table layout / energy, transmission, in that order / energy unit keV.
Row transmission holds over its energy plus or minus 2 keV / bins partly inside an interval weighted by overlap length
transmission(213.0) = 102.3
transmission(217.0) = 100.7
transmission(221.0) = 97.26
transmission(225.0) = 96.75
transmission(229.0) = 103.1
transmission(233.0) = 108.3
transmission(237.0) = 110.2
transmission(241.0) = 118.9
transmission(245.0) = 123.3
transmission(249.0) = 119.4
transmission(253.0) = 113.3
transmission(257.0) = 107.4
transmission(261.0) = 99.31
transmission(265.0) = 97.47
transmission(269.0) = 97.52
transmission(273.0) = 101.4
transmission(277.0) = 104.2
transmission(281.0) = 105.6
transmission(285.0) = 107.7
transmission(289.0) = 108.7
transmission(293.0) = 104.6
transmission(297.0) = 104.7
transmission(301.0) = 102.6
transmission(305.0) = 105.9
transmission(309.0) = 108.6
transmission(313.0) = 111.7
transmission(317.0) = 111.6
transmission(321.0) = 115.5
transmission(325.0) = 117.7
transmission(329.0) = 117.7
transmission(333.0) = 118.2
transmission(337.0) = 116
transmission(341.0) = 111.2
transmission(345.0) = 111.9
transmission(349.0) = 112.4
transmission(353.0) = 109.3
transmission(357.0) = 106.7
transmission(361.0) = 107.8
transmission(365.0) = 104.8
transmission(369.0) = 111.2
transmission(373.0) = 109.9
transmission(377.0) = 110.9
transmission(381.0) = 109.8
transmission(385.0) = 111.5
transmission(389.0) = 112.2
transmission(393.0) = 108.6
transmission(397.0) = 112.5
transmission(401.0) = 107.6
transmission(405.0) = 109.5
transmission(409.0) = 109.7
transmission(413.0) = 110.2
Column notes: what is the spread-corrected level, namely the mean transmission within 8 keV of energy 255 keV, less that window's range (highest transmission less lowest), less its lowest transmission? -9.5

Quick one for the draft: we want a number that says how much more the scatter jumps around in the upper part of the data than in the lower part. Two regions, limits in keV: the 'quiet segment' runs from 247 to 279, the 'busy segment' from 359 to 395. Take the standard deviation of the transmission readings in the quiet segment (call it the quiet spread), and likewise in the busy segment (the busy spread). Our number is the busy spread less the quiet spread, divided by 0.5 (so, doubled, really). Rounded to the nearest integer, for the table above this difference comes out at -11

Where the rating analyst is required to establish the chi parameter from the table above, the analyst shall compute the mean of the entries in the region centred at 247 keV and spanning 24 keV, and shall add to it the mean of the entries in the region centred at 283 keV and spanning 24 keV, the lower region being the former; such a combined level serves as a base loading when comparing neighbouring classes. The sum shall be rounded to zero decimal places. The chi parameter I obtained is 221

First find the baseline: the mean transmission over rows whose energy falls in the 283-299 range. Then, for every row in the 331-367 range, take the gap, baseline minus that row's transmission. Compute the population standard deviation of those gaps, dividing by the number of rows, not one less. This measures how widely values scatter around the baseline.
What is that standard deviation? 4.1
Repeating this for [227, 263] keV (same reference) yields 7.5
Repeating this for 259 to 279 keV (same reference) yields 2.6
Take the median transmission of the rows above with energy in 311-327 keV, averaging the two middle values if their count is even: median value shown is 114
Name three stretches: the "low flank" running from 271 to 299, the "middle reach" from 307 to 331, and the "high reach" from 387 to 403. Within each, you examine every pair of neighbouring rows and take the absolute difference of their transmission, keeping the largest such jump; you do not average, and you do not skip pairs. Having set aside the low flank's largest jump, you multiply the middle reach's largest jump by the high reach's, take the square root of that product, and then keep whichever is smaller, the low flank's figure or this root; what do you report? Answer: 4.1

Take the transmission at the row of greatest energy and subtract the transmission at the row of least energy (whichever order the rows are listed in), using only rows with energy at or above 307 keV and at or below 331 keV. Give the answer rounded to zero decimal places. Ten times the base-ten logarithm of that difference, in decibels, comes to 10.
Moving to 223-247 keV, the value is 14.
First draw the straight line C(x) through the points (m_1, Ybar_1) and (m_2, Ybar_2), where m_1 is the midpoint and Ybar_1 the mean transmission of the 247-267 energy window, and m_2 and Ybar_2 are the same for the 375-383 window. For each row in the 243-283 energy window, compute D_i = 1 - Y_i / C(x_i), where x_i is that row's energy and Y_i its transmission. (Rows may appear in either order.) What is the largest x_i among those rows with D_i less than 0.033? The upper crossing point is 281.0 keV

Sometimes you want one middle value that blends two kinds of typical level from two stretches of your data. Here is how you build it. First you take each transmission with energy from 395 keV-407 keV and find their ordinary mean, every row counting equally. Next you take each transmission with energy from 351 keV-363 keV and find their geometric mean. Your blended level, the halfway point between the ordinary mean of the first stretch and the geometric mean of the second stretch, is 109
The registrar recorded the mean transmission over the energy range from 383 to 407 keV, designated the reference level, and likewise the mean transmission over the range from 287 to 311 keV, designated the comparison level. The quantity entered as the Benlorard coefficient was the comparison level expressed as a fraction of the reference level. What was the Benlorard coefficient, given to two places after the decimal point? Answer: 0.96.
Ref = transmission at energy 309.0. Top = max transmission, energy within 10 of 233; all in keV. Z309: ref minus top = -10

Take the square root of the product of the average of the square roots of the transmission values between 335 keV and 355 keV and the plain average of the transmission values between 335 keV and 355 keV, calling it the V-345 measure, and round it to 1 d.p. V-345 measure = 34.5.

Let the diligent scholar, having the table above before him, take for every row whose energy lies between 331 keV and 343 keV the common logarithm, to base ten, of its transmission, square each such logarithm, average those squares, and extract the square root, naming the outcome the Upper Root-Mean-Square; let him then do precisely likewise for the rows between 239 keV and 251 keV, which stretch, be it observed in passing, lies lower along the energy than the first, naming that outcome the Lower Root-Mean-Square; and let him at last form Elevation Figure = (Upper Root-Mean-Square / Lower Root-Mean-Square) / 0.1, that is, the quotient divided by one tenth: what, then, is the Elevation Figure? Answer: 9.9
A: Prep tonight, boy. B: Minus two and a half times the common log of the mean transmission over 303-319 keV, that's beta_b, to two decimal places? -5.10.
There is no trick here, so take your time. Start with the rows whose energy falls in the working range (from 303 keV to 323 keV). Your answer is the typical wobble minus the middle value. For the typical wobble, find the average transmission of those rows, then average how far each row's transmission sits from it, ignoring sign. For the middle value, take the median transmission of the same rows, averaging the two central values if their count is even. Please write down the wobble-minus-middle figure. -109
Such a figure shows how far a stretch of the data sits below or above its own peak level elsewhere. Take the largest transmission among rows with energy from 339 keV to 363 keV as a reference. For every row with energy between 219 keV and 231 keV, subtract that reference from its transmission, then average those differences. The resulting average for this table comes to -13.4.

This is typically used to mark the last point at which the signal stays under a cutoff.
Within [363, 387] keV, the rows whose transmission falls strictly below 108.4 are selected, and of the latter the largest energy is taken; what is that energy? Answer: 365.0 keV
